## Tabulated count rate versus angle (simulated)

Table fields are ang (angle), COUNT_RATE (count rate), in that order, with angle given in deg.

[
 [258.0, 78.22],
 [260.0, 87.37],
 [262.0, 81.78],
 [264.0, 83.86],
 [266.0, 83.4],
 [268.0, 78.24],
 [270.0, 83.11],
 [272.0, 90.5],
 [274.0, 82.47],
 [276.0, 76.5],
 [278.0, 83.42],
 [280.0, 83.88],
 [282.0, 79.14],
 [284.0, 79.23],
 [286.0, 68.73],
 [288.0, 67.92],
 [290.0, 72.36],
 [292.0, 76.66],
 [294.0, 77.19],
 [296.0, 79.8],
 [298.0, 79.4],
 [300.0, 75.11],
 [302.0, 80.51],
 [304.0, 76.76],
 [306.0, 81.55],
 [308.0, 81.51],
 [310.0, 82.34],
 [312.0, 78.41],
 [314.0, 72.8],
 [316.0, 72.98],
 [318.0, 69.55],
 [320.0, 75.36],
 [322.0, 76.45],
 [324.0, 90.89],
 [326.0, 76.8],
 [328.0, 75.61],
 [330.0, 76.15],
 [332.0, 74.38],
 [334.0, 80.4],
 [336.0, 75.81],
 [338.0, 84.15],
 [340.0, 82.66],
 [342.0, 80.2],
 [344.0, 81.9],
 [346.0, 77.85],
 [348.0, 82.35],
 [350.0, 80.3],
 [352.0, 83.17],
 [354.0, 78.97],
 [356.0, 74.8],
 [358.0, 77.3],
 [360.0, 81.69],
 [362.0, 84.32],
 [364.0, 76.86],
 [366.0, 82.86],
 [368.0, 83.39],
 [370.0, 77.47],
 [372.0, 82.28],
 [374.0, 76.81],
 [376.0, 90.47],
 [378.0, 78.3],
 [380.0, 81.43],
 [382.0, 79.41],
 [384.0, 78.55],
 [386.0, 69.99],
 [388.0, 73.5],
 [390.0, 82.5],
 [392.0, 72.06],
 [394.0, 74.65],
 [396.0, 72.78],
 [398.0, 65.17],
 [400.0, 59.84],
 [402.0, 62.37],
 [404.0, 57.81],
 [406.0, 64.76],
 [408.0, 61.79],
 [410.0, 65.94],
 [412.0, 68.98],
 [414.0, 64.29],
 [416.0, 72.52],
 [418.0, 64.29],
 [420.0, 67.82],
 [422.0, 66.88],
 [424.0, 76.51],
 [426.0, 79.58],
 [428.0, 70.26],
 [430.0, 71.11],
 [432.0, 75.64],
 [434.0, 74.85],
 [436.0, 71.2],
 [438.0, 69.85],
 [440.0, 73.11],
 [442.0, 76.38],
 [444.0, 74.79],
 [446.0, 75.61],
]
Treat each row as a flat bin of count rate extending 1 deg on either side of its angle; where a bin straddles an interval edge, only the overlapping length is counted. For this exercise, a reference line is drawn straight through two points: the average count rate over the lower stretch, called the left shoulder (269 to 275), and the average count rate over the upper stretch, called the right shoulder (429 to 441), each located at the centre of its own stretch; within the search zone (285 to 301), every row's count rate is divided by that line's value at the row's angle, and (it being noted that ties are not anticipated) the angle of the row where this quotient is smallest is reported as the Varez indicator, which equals 288.0 deg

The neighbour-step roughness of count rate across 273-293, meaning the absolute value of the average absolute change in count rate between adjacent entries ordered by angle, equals 4.2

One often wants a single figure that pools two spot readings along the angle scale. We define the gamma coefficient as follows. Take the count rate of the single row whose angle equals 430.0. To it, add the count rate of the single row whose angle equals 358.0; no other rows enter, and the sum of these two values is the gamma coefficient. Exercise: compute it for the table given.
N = 148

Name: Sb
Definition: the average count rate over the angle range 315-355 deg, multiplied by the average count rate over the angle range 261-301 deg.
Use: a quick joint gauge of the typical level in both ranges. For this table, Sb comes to 6236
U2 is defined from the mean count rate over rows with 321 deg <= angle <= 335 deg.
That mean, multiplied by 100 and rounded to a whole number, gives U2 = 7867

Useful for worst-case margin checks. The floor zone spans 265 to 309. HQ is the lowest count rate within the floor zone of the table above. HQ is 67.92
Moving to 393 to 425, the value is 57.81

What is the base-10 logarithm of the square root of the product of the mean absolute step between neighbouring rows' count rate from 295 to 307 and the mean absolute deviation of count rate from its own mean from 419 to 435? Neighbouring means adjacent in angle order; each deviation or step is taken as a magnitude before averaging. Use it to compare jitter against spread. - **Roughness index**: 0.58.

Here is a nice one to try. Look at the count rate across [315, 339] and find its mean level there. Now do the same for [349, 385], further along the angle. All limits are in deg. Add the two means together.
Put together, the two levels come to 158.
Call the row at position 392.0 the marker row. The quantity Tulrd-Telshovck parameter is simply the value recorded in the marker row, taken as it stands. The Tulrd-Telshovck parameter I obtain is 72.06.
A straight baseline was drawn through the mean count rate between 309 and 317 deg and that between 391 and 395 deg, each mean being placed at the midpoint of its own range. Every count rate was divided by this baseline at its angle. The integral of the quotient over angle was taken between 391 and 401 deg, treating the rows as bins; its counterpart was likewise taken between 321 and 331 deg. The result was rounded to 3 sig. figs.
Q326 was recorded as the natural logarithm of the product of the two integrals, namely 4.58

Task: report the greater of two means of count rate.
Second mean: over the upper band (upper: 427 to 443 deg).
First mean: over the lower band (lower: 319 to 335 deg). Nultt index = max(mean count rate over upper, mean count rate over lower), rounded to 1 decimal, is 78.3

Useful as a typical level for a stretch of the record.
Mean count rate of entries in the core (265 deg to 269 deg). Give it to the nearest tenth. 80.8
